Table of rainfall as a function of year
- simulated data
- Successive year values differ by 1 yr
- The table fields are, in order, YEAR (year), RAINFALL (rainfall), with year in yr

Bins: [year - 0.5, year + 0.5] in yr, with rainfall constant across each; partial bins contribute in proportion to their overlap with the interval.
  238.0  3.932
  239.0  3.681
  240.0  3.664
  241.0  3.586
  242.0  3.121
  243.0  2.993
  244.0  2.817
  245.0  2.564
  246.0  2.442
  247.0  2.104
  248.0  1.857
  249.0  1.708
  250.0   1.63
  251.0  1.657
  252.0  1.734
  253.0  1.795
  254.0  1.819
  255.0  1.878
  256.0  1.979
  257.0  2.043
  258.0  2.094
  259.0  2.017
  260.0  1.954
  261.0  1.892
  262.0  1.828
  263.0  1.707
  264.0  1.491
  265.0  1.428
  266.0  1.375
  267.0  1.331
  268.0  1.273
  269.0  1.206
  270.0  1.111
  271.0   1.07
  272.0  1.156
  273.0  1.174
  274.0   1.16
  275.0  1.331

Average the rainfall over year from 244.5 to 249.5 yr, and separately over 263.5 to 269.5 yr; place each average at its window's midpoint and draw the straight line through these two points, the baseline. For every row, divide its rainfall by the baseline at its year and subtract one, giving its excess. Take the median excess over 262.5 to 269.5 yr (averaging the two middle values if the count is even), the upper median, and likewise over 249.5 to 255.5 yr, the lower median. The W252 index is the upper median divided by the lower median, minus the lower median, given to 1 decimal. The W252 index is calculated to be 0.0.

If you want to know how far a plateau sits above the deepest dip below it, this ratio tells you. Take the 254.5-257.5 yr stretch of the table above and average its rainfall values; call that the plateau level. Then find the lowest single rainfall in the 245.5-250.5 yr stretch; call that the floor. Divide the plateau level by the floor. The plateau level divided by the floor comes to 1.2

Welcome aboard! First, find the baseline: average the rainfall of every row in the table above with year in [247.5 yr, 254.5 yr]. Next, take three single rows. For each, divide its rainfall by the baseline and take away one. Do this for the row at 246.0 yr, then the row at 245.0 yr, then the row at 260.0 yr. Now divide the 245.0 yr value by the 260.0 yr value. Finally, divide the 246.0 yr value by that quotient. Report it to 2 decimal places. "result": 0.10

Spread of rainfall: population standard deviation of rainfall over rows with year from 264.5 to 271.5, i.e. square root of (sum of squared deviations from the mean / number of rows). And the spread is 0.12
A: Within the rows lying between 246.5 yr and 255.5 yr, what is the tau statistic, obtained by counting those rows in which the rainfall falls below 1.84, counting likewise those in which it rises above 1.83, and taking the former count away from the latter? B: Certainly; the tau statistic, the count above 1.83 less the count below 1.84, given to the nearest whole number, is -3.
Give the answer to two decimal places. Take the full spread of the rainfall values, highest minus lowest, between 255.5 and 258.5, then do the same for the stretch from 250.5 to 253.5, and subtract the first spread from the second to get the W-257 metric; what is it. 0.02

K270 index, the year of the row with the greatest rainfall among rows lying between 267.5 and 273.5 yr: 268.0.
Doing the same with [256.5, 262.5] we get 258.0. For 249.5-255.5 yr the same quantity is 255.0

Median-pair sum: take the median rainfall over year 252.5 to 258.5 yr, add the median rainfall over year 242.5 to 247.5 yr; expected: 4.5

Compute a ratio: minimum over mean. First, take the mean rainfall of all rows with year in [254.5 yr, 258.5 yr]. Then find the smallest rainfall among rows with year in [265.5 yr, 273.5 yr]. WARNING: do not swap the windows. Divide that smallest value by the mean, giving 0.54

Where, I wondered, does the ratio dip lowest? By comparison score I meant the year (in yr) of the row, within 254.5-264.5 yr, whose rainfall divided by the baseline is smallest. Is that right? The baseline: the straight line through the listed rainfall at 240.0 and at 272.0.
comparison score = 255.0 yr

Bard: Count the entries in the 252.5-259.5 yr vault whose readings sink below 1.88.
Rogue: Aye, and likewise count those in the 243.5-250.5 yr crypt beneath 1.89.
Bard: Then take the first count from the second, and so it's 0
